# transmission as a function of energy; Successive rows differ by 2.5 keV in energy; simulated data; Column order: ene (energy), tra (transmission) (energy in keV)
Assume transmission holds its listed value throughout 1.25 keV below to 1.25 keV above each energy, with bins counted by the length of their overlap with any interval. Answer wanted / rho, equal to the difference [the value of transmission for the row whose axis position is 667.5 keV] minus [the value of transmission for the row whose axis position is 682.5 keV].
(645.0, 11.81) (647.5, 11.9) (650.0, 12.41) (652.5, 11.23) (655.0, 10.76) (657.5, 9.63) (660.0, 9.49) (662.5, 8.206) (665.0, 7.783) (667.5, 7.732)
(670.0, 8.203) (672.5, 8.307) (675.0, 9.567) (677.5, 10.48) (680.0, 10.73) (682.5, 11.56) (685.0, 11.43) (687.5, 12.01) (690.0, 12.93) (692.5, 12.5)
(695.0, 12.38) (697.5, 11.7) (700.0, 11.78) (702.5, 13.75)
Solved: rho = -3.8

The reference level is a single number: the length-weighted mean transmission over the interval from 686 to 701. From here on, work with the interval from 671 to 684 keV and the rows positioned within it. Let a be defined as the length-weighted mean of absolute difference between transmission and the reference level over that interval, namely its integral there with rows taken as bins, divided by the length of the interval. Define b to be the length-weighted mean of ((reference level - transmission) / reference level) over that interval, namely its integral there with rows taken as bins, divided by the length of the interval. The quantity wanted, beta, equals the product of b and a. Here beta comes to 0.36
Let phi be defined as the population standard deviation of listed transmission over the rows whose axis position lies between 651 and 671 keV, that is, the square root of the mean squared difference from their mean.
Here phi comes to 1.3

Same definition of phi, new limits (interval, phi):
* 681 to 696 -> 0.5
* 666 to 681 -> 1.2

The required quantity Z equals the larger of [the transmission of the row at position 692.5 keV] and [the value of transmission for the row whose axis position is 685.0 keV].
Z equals 12.5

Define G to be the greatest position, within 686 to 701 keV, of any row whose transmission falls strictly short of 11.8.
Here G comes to 700.0 keV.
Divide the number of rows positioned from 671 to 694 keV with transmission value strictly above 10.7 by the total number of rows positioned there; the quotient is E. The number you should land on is 0.7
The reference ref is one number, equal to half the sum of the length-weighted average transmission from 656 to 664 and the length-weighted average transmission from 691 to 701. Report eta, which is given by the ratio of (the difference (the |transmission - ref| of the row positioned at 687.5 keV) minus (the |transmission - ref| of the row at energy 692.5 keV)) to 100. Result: -0.005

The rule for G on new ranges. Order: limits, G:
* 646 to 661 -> 660.0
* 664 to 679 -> 677.5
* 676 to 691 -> 685.0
